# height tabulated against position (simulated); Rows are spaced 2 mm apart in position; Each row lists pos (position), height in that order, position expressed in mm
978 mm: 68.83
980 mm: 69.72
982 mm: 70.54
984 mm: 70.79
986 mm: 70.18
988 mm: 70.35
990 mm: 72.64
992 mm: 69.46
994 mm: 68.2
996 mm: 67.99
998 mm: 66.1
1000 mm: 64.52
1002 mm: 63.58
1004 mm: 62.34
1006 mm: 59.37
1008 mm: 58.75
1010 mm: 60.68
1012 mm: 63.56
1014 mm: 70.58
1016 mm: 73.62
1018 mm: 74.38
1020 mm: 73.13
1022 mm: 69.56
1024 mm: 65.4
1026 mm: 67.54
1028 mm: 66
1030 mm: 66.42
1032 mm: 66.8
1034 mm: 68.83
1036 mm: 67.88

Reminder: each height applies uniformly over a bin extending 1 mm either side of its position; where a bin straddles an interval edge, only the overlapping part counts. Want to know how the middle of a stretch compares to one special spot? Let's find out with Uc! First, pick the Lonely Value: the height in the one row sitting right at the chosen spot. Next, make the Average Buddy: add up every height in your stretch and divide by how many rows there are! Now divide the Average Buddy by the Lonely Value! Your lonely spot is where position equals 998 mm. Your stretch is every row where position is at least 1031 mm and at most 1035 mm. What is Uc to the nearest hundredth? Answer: 1.03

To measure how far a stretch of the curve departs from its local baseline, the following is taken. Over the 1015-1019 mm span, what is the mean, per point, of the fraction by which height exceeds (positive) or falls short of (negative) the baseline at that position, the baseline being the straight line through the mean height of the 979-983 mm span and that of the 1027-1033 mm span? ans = 0.10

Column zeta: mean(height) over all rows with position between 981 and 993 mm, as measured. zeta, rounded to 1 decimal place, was 70.7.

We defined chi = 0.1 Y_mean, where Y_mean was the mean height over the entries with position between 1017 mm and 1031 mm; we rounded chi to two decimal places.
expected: 6.89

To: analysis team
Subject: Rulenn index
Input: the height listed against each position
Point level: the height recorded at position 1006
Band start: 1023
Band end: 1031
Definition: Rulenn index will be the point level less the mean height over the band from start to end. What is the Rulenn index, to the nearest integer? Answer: -7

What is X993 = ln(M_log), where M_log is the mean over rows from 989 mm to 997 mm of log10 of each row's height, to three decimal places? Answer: 0.611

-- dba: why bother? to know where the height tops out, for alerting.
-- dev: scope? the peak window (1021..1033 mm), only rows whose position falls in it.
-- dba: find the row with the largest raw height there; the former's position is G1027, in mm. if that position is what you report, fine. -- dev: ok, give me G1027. 1022 mm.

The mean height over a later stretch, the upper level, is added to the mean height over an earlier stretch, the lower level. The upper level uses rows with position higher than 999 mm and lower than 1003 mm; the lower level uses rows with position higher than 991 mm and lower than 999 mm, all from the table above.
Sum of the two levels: 132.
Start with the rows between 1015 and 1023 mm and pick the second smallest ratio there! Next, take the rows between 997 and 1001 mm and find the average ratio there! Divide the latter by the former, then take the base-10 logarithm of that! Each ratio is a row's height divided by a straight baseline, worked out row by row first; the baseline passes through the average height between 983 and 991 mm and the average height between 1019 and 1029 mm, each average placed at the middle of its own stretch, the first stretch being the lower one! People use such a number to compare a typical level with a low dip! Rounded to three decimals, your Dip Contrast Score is -0.059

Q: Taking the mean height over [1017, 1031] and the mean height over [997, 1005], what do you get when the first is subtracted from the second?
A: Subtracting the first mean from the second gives -5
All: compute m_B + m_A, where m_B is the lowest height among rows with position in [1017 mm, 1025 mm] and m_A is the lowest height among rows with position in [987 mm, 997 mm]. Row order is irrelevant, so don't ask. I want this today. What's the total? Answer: 133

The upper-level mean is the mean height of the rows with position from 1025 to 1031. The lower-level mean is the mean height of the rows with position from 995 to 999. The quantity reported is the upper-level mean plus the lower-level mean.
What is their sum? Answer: 134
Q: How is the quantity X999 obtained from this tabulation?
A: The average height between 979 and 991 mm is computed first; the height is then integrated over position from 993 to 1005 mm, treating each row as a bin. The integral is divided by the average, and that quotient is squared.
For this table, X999 123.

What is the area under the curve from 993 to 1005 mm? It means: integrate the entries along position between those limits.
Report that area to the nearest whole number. 785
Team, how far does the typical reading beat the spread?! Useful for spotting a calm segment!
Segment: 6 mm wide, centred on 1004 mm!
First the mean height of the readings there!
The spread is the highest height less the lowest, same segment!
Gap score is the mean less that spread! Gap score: 58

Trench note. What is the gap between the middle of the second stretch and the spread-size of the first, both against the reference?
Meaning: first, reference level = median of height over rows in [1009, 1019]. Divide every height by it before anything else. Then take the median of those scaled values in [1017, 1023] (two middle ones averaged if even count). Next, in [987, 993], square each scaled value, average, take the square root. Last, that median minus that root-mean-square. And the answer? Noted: 0.03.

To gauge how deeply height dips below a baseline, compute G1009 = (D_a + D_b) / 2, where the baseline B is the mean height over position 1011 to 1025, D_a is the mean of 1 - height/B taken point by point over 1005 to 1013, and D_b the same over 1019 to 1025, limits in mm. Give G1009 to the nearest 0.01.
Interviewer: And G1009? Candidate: 0.07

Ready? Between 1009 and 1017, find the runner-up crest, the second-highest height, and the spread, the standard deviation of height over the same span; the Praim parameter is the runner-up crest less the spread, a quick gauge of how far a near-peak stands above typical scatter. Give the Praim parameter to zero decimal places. 65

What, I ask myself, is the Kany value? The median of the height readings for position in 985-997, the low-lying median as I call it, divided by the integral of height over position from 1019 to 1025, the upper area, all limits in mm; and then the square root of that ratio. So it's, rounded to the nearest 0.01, 0.41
